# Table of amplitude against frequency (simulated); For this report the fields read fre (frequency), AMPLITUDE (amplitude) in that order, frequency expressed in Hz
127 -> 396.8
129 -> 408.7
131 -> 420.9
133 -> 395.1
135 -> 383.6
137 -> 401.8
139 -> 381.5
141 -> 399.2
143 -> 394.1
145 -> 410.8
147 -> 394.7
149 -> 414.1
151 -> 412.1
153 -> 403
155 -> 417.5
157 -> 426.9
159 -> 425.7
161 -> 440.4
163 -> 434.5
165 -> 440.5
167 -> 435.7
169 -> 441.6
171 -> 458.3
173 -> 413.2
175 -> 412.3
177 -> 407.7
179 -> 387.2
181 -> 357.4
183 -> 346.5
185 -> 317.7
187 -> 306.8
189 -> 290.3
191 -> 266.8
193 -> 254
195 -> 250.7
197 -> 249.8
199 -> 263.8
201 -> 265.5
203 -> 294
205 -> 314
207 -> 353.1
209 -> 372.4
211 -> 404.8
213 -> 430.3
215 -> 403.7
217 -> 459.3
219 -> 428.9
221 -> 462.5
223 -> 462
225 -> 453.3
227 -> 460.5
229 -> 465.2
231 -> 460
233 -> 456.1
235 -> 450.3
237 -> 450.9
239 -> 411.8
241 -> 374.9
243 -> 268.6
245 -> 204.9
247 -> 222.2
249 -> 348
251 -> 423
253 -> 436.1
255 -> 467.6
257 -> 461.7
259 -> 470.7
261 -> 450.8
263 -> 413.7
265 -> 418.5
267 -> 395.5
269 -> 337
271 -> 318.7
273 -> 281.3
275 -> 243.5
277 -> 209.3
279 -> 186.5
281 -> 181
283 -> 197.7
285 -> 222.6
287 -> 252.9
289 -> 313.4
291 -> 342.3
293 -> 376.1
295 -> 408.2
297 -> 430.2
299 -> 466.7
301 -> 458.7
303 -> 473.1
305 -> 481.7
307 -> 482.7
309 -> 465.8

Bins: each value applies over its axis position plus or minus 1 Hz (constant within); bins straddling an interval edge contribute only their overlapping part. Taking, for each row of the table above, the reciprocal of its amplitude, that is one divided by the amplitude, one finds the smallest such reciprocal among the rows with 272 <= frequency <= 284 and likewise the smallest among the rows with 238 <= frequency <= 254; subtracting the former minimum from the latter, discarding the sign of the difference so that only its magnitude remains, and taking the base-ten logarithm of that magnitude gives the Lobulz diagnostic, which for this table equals -2.9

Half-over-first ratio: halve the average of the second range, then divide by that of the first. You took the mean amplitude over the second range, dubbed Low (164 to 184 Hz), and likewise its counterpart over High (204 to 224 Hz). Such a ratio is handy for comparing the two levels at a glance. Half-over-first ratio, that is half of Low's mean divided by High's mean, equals 0.50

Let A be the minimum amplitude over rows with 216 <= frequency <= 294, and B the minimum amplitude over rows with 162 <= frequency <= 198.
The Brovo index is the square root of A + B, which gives 21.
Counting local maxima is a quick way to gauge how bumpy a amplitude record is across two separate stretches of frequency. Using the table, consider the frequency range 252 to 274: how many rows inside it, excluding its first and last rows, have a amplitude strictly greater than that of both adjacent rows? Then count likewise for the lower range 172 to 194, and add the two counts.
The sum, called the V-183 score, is 3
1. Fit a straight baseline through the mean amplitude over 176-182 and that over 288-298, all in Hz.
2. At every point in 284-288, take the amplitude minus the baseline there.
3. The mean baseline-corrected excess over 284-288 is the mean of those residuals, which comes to -137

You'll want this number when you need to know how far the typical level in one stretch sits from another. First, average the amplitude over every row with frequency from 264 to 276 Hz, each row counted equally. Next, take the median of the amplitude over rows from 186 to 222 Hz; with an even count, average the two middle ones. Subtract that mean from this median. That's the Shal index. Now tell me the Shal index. -22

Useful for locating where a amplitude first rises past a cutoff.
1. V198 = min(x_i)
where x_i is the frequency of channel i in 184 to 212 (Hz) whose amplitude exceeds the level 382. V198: 211 Hz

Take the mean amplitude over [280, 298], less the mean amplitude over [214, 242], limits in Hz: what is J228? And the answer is -140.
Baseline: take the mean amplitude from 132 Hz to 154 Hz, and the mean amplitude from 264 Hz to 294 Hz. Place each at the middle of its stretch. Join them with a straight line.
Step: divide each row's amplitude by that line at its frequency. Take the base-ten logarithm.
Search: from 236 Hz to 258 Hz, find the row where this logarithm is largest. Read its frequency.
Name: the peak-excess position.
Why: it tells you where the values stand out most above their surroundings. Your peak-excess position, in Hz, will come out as 255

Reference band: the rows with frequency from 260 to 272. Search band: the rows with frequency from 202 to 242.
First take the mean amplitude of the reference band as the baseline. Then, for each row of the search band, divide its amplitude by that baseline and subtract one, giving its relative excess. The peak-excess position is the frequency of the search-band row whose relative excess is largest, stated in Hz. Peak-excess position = 229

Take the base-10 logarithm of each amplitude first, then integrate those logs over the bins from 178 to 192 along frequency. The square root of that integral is 5.93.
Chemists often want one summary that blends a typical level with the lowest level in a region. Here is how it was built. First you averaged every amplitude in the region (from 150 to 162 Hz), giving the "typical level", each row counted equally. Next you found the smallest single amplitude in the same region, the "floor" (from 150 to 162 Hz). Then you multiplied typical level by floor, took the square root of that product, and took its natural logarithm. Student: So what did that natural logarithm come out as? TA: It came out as 6.02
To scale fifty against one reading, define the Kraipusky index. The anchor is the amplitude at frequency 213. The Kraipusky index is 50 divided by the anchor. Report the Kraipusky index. 0.116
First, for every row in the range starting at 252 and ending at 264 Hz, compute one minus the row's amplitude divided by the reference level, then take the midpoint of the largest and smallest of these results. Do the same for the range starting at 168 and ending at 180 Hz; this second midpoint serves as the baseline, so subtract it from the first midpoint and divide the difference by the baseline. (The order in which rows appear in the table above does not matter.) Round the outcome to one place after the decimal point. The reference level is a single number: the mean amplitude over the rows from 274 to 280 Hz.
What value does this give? 0.1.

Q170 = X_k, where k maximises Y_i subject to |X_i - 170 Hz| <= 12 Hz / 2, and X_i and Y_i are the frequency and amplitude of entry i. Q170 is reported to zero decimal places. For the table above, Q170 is 171 Hz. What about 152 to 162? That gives 161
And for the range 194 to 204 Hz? 203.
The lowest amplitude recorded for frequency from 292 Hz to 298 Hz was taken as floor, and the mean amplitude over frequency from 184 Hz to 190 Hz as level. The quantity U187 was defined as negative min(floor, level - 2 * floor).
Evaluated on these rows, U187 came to 447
